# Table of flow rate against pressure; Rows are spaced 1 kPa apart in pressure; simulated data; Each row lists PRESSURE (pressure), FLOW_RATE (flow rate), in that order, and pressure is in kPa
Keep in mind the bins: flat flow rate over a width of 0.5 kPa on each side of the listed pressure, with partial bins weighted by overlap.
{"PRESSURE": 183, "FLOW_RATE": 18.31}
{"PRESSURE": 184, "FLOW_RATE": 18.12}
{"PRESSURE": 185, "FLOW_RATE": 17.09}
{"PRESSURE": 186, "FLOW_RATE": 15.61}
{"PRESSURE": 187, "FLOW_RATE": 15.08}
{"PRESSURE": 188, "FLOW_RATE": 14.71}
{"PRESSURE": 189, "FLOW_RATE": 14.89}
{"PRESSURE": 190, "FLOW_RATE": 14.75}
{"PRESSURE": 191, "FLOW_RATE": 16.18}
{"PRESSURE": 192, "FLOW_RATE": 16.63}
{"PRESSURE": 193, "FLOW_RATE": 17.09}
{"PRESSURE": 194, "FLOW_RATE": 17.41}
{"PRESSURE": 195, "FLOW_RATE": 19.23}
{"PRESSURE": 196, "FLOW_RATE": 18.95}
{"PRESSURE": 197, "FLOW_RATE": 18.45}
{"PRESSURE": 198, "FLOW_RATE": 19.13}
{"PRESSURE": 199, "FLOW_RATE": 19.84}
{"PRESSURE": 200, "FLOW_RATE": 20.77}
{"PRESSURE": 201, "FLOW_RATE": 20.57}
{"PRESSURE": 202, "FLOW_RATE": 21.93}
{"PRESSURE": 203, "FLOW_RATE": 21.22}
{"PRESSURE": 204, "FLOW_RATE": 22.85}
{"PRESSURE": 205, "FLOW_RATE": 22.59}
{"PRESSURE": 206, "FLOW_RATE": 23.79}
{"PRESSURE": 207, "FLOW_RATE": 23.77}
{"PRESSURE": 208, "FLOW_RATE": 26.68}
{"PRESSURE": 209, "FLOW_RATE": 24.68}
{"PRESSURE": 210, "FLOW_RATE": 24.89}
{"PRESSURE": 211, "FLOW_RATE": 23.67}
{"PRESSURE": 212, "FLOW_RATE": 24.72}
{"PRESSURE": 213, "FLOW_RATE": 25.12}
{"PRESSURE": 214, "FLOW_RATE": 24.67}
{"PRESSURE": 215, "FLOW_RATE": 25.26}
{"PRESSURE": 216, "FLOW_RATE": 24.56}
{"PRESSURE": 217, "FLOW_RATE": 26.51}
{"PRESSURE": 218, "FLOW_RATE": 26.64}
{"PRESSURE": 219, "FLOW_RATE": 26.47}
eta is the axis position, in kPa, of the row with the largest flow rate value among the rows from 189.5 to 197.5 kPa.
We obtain 195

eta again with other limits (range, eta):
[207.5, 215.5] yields 208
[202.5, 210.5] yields 208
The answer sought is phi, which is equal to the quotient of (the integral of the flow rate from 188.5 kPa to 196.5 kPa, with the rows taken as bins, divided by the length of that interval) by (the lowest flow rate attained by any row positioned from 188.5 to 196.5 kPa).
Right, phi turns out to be 1.15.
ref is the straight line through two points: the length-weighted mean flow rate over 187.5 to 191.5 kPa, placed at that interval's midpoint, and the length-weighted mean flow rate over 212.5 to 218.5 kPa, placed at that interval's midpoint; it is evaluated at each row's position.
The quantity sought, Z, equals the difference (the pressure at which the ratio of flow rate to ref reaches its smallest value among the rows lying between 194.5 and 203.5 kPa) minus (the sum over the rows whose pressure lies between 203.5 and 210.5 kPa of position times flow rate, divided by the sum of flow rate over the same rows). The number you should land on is -10.1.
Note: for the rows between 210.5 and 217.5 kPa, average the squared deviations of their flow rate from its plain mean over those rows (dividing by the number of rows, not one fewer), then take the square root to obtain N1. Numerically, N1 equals 0.80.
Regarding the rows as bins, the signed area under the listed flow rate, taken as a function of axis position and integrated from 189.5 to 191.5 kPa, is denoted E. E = 31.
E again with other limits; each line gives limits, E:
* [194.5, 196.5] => 38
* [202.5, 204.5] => 44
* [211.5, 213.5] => 50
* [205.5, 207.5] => 48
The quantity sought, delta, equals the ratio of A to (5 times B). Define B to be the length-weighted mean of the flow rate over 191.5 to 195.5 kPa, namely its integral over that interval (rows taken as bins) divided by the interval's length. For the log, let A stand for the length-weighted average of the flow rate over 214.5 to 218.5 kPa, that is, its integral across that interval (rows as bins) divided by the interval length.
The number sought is 0.29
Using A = 25.7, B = 18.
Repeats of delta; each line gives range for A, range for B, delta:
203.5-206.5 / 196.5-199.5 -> 0.24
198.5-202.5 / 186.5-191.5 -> 0.27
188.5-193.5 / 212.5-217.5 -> 0.13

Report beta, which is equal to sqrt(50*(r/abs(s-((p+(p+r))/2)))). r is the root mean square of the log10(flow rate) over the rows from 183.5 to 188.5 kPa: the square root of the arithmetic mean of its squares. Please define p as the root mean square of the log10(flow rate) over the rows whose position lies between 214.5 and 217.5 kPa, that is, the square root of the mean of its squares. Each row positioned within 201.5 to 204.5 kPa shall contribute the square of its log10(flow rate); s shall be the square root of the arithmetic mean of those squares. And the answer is 9.5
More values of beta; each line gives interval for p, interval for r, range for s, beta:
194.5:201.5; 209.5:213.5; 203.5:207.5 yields 10.6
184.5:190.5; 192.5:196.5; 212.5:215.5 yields 12.3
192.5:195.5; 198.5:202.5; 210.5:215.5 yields 11.3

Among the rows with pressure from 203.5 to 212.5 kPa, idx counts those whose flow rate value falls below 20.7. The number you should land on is 0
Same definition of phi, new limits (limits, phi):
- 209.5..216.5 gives 1.04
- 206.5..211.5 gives 1.05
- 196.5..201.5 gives 1.07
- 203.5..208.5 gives 1.06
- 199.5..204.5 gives 1.04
